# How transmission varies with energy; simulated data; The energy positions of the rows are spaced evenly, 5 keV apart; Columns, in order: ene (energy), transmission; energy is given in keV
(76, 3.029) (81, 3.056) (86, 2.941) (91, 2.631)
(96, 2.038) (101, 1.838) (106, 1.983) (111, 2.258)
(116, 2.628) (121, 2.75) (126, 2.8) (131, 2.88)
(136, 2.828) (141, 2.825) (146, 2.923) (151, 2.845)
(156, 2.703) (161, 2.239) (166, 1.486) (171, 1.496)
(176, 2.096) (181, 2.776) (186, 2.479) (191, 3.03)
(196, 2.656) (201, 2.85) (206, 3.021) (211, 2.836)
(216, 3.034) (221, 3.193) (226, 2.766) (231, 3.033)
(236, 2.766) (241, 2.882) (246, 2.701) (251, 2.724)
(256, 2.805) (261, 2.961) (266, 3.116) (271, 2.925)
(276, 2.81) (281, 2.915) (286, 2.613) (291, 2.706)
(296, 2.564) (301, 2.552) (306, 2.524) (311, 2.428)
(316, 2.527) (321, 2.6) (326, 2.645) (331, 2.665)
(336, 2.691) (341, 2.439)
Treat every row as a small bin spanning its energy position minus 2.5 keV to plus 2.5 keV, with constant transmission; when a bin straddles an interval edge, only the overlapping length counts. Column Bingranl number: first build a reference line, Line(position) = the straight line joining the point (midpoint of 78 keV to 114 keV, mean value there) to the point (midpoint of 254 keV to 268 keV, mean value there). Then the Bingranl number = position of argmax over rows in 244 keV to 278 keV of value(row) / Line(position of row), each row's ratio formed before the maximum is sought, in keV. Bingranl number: 266 keV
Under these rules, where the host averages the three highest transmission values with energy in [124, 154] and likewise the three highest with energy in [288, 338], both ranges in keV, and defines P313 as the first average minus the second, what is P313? 0.20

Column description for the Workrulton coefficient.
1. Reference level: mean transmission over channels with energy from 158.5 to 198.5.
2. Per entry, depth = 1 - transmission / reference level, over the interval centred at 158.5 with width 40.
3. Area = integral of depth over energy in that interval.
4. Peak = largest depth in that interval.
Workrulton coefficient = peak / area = -0.45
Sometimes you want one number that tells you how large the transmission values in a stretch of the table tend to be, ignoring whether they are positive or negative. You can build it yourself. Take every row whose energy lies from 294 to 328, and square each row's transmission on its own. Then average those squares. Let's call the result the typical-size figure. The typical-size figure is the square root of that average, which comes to 2.5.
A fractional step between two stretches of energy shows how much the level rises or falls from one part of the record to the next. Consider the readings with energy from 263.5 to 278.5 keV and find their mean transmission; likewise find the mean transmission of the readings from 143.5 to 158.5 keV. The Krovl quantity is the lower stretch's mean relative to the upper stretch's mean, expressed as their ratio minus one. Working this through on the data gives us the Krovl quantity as -0.04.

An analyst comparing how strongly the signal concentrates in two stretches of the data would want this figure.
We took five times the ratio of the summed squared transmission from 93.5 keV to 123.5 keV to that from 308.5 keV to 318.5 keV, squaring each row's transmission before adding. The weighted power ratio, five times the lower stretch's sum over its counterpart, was 13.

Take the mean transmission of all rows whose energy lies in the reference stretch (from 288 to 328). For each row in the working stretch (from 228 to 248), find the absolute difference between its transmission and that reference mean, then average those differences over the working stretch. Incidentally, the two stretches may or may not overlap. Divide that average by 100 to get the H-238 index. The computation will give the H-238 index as 0.0028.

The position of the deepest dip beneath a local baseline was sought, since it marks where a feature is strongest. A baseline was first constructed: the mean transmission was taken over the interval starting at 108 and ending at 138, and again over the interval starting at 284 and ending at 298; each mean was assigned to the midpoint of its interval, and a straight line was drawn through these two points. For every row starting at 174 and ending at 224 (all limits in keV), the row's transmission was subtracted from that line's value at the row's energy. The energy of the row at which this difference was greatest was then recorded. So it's 176 keV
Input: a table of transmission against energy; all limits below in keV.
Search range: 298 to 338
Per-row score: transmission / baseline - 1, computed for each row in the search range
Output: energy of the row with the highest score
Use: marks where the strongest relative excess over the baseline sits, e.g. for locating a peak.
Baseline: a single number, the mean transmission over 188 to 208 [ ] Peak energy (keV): 336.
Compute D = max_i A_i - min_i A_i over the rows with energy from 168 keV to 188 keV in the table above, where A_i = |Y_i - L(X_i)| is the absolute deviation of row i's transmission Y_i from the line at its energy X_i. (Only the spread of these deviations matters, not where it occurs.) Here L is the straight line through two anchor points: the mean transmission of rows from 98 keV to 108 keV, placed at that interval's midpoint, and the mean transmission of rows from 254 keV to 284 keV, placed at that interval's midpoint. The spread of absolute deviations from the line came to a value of 0.77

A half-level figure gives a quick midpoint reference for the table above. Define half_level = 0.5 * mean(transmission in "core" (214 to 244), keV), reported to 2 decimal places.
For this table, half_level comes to 1.47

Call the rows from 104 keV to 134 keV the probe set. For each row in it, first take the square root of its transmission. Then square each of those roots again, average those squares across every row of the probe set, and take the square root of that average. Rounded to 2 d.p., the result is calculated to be 1.60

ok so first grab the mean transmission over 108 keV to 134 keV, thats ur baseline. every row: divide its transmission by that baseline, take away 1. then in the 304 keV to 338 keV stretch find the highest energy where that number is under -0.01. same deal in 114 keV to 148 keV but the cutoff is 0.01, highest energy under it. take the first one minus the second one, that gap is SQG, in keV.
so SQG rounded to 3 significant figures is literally 205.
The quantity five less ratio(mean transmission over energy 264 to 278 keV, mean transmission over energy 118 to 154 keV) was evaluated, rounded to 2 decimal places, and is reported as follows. 3.96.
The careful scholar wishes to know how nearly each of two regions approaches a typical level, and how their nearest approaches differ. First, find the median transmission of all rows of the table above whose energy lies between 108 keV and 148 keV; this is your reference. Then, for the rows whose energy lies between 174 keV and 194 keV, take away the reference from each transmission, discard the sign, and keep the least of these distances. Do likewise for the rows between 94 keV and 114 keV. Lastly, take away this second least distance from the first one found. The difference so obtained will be -0.52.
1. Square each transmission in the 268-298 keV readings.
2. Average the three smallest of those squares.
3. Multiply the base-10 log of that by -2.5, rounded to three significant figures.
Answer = -2.10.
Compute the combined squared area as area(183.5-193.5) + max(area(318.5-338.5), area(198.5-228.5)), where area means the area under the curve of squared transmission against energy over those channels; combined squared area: 338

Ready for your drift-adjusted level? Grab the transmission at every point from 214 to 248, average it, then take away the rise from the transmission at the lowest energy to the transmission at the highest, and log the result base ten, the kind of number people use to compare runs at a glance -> 0.51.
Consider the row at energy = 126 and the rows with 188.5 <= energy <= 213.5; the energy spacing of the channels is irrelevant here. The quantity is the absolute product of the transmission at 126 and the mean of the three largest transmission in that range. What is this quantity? 8.31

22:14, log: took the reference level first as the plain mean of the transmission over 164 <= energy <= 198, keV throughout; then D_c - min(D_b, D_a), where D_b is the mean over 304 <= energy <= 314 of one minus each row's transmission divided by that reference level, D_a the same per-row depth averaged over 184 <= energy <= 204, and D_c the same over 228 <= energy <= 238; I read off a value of -0.06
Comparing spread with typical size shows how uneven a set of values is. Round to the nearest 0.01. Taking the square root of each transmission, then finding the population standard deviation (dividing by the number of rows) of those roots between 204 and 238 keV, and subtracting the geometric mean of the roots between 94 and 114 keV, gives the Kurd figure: -1.38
